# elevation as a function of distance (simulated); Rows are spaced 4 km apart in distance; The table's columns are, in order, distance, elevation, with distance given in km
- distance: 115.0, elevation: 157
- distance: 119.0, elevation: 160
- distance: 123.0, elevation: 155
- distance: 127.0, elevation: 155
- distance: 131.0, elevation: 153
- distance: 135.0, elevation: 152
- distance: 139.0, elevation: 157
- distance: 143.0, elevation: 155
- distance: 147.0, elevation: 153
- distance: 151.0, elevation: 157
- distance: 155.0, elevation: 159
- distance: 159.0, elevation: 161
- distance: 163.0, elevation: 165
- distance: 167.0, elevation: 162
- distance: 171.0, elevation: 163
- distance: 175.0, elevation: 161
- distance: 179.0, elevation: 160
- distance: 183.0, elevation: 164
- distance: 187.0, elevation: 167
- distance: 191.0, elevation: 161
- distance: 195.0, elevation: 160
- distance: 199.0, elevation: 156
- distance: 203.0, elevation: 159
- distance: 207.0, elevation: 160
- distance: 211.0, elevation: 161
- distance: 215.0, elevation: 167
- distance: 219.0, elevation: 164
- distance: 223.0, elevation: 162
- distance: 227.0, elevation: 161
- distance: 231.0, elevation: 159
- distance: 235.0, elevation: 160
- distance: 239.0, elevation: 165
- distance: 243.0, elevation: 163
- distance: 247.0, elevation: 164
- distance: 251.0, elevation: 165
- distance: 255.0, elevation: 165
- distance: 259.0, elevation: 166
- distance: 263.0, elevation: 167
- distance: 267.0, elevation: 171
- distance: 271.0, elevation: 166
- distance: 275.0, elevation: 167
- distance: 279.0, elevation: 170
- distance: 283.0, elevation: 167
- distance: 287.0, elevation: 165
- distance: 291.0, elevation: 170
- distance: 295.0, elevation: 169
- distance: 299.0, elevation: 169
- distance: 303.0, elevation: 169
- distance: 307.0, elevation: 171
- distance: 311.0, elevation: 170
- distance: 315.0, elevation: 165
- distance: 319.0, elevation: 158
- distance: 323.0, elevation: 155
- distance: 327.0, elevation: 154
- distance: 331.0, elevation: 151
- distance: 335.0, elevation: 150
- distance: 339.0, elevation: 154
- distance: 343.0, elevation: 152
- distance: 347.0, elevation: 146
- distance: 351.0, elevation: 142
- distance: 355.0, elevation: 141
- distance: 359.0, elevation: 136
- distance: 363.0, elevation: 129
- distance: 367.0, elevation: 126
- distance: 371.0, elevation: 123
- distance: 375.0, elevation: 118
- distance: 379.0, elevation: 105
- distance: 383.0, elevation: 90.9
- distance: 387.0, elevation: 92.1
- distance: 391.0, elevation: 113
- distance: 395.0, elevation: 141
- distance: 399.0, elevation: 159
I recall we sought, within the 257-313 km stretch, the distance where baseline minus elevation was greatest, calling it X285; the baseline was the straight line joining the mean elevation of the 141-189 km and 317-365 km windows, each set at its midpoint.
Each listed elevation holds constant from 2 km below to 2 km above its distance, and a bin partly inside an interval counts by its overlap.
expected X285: 259.0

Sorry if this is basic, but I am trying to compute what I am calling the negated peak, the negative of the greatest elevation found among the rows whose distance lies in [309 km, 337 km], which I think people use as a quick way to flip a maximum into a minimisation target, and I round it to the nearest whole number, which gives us -170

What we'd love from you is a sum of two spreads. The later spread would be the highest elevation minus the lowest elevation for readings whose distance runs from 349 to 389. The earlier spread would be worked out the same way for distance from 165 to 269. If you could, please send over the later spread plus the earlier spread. 66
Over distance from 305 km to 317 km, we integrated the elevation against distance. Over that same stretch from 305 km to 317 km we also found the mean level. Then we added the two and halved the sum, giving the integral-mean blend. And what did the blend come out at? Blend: 1096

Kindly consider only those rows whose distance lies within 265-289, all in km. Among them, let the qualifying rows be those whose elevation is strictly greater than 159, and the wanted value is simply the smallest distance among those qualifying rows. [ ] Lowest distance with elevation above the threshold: 267.0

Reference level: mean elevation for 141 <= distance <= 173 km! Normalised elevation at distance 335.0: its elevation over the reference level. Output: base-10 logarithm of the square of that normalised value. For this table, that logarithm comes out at -0.053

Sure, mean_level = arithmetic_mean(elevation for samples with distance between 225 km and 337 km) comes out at 164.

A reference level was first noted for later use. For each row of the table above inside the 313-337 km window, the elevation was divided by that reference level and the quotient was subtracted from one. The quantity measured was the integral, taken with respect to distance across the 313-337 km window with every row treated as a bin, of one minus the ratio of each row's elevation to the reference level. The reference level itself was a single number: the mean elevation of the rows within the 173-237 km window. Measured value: 1 km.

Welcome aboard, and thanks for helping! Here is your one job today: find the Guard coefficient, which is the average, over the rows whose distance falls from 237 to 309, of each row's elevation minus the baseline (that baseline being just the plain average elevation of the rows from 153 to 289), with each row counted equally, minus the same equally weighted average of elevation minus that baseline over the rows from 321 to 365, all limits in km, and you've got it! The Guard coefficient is 21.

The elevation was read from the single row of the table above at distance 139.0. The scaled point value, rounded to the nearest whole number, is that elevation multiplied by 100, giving 15700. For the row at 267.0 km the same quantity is 17100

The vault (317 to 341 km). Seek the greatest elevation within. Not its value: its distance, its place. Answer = 319.0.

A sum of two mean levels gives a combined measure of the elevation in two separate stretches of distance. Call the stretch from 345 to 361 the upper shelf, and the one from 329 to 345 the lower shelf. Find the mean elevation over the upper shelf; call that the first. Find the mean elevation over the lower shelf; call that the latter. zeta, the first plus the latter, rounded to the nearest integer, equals 293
